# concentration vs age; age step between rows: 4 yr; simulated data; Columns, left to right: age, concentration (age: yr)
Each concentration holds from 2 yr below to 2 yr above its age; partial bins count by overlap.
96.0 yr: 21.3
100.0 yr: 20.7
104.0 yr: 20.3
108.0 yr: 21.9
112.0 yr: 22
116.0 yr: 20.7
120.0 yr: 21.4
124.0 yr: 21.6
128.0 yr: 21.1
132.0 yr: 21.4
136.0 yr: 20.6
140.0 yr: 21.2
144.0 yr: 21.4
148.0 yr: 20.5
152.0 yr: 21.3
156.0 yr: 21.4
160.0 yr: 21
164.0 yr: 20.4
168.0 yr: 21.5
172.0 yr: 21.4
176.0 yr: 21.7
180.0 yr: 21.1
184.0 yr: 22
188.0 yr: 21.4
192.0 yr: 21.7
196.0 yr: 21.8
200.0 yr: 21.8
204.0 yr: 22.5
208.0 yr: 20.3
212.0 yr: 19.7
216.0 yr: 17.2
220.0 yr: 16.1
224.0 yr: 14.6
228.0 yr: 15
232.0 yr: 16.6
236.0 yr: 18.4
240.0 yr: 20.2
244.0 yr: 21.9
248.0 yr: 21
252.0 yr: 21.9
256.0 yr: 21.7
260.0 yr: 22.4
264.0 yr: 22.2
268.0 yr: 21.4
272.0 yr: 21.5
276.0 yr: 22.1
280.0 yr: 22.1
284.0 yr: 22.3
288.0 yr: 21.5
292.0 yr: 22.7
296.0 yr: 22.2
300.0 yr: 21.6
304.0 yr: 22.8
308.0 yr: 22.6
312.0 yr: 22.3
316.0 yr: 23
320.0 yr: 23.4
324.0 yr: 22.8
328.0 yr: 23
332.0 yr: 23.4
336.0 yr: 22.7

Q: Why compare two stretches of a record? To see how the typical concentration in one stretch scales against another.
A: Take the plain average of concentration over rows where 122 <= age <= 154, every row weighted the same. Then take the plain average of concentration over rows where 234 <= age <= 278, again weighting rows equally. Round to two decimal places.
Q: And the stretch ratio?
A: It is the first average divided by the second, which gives 0.99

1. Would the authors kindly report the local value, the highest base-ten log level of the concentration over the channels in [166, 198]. 1.34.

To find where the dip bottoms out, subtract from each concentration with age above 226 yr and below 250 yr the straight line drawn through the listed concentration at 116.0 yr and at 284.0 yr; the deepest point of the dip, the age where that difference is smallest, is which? 228.0 yr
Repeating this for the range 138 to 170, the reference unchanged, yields 164.0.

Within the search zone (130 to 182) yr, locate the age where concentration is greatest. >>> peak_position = 176.0 yr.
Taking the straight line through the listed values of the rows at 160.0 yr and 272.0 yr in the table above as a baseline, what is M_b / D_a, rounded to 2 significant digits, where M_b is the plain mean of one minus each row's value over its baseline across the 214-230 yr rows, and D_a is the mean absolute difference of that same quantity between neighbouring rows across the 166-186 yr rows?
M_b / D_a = 12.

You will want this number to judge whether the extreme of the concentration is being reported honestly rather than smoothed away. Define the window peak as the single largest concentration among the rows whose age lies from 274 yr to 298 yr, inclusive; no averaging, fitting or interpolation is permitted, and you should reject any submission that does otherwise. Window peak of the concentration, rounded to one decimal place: 22.7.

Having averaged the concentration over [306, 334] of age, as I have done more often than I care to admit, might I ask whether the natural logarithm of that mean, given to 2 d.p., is 3.13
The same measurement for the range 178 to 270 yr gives 3.00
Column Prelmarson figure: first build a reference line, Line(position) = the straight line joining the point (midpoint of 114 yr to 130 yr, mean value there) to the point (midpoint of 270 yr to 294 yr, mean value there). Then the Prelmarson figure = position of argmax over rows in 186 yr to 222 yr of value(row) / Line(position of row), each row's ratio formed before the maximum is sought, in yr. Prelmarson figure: 204.0 yr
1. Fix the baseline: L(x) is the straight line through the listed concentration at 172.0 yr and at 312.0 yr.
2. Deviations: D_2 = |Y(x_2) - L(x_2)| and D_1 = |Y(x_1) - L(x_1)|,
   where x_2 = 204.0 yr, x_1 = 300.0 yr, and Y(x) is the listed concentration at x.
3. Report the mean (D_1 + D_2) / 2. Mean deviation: 0.8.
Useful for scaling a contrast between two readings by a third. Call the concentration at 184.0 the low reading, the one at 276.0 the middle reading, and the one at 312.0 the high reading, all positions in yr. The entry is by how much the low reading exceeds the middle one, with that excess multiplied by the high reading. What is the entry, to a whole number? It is -2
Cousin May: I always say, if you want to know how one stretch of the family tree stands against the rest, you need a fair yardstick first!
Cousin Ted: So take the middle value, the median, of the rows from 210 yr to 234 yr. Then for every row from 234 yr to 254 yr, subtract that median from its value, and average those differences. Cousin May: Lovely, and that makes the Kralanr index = 4.3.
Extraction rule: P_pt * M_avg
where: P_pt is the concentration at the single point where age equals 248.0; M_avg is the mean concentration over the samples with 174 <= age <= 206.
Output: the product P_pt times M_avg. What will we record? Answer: 457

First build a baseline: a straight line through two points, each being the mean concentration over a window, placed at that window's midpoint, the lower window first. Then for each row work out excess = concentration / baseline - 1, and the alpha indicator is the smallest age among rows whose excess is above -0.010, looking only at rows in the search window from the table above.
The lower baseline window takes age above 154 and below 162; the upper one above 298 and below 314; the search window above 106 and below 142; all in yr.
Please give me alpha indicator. 108.0 yr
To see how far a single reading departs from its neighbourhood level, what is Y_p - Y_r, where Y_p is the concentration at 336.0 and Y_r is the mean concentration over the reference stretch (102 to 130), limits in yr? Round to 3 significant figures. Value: 1.41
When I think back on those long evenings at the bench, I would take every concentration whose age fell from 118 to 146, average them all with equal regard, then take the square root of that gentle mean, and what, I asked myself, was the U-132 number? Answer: 4.61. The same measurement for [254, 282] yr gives 4.68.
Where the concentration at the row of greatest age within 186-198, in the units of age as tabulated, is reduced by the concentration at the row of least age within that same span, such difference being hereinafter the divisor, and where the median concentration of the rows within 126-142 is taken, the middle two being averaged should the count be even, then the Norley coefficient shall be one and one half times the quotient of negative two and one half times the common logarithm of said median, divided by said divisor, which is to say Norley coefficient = -12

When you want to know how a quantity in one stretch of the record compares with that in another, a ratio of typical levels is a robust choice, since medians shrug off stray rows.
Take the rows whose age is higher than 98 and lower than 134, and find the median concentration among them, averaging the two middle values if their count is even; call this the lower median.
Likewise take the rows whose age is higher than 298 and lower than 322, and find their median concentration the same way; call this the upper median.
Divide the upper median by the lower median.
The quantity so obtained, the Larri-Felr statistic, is 1.06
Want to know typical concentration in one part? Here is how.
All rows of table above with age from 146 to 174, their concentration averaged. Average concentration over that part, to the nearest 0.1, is 21.1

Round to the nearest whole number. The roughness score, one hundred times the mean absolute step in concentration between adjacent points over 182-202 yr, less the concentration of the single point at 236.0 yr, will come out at 7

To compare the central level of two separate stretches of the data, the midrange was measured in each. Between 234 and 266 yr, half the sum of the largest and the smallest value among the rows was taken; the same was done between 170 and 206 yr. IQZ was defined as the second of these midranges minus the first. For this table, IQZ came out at 1.4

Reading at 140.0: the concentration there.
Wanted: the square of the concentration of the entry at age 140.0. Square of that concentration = 449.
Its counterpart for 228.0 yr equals 225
